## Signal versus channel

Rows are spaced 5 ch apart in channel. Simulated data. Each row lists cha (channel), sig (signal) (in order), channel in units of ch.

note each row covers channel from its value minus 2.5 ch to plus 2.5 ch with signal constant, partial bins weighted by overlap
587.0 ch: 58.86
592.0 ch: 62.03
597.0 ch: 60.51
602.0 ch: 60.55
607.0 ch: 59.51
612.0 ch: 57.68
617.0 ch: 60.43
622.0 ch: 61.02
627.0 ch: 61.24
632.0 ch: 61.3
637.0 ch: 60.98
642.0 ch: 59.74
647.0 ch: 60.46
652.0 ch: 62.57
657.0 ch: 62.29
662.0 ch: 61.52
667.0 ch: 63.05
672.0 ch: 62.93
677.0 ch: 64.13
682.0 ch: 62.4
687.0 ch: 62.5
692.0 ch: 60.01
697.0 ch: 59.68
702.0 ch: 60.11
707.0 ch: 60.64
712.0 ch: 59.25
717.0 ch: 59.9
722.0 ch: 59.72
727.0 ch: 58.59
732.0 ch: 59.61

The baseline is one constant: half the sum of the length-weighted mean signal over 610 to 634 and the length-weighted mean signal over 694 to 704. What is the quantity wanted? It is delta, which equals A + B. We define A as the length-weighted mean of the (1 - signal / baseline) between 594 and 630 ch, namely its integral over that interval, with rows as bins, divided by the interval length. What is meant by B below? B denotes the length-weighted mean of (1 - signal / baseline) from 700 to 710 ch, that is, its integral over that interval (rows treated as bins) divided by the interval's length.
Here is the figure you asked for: 0.00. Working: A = -0.001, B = -0.003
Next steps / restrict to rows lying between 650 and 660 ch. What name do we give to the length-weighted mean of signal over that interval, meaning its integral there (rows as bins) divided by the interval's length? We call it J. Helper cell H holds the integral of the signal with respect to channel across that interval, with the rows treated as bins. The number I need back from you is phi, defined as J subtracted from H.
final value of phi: 561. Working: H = 624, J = 62.4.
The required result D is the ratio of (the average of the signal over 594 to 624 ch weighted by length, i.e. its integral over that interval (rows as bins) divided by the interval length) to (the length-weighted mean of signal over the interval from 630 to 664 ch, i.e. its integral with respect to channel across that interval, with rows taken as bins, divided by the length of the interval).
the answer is 0.98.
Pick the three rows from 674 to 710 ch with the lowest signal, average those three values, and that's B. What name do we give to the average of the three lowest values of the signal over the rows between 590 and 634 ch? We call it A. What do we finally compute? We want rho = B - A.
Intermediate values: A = 59.2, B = 59.9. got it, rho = 0.7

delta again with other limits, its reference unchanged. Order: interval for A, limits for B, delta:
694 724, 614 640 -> -0.01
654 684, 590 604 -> -0.06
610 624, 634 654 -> -0.01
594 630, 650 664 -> -0.03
